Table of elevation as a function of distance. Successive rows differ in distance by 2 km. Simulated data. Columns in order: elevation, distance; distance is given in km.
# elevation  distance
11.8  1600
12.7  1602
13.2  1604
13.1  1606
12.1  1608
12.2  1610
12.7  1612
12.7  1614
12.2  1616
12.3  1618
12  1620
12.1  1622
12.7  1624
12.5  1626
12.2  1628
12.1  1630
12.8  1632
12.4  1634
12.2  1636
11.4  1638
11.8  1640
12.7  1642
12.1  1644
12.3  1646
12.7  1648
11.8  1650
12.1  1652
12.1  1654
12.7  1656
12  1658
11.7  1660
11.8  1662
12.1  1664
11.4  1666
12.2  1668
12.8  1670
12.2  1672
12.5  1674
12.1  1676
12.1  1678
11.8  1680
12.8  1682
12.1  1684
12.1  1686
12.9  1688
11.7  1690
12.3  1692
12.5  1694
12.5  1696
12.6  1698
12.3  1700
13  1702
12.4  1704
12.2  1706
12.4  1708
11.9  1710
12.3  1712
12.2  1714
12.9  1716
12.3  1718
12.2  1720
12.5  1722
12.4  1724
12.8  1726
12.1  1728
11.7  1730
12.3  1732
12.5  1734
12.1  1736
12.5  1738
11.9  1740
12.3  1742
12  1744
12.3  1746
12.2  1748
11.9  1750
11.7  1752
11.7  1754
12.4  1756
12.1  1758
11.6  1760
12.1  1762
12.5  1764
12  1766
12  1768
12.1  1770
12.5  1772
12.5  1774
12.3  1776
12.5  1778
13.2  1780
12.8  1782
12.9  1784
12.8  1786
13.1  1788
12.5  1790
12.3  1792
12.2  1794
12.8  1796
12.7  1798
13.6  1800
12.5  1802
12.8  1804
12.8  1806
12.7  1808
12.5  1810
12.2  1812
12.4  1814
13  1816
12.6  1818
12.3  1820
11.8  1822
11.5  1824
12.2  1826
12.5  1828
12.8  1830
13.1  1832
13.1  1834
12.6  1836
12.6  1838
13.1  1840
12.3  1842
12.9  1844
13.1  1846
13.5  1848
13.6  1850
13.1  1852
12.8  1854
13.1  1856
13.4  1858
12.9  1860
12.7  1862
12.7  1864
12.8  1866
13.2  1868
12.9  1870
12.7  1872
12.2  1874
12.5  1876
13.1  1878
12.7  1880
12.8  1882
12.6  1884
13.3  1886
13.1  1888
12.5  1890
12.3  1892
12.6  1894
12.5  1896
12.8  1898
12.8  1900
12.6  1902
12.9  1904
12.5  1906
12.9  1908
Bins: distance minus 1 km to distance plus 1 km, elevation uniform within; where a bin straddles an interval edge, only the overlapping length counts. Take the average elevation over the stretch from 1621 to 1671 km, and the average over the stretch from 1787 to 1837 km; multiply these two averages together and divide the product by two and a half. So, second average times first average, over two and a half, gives 61.3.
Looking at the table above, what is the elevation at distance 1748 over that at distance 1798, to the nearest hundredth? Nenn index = 0.96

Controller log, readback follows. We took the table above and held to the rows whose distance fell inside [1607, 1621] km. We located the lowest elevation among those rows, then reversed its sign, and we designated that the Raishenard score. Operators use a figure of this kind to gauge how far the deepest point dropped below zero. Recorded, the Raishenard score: -12.0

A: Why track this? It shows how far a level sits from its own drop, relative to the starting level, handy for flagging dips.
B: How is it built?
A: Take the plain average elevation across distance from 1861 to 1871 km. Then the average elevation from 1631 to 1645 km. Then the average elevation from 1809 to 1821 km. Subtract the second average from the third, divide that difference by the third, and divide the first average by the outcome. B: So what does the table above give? 536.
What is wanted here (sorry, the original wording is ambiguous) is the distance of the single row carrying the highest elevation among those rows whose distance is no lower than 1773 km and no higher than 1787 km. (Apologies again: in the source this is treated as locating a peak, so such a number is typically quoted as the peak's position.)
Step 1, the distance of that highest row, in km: 1780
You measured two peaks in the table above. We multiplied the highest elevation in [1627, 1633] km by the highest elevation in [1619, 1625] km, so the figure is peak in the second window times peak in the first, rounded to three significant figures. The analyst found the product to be 163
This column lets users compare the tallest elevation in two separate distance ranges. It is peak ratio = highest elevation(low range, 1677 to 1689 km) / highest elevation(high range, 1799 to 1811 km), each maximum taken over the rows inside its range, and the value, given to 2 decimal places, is 0.95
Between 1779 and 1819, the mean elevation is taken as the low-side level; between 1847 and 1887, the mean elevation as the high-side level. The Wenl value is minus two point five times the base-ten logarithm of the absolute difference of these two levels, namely 1.7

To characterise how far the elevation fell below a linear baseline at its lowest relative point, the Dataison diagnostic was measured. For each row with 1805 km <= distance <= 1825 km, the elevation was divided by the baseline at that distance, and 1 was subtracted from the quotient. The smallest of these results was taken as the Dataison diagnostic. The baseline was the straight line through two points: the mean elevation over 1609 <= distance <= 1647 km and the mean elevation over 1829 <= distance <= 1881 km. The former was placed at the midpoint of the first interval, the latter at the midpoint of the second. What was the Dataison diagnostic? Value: -0.10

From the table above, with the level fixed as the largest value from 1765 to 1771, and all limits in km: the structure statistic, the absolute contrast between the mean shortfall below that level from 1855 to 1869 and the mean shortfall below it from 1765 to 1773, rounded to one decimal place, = 0.8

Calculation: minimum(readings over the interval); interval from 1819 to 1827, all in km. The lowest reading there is 11.5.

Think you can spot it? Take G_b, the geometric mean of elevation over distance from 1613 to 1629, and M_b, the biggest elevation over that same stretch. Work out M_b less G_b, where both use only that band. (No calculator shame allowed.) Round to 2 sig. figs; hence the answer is 0.37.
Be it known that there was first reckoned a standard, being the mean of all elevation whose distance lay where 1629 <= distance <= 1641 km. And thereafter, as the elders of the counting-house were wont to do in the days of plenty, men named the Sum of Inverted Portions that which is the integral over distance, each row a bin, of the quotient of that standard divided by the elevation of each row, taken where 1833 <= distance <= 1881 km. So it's 45.1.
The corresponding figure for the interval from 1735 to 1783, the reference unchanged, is 47.6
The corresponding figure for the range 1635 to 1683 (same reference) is 48.0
